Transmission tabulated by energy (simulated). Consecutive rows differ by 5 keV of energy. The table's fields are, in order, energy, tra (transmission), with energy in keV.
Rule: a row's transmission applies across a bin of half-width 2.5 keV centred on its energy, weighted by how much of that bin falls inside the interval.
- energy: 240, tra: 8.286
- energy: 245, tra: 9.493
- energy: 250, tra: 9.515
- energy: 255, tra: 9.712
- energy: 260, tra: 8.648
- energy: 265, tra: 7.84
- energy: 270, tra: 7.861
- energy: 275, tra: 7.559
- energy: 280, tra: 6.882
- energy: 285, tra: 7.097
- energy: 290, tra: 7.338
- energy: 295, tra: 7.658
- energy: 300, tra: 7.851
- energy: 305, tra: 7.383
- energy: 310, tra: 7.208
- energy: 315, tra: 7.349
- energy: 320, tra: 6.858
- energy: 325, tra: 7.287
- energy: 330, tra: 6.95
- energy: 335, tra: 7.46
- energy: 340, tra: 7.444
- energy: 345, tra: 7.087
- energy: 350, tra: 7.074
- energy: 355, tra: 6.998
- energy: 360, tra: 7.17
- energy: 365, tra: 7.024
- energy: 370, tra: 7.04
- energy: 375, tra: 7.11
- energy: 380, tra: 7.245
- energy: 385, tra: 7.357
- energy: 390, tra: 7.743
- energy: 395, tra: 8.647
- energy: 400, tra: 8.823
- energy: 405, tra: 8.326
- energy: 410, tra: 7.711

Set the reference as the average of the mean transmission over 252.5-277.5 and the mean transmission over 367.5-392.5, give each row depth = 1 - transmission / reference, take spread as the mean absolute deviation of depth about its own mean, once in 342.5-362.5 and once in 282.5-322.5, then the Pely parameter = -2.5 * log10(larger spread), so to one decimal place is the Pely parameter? 3.9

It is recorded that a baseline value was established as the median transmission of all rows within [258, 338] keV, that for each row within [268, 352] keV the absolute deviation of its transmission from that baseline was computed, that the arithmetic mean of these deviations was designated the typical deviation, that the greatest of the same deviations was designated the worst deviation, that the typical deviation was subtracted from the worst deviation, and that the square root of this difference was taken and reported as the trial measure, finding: 0.51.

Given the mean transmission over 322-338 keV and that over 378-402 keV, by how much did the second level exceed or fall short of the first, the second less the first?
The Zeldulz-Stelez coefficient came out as 0.73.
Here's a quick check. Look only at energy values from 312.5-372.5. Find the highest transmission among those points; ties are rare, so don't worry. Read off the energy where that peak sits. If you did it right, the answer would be 335 keV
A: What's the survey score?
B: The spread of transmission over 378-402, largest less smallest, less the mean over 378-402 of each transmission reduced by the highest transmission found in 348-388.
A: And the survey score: 1.0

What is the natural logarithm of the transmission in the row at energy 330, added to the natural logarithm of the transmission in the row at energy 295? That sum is 3.974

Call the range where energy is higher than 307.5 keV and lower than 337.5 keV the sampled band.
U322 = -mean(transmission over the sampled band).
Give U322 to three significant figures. -7.19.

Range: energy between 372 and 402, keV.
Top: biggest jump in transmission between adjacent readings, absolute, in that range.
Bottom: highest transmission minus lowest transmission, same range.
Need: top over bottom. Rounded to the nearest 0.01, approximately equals 0.53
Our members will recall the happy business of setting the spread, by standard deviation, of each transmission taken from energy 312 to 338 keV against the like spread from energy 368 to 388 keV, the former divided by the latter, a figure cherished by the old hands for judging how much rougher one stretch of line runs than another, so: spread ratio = 1.9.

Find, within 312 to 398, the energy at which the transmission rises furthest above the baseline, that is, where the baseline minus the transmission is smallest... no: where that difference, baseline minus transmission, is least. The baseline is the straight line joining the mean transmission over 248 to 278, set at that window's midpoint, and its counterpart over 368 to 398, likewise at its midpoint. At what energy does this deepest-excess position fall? 395 keV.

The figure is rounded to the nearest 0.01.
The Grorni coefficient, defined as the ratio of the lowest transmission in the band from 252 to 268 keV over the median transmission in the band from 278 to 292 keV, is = 1.10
